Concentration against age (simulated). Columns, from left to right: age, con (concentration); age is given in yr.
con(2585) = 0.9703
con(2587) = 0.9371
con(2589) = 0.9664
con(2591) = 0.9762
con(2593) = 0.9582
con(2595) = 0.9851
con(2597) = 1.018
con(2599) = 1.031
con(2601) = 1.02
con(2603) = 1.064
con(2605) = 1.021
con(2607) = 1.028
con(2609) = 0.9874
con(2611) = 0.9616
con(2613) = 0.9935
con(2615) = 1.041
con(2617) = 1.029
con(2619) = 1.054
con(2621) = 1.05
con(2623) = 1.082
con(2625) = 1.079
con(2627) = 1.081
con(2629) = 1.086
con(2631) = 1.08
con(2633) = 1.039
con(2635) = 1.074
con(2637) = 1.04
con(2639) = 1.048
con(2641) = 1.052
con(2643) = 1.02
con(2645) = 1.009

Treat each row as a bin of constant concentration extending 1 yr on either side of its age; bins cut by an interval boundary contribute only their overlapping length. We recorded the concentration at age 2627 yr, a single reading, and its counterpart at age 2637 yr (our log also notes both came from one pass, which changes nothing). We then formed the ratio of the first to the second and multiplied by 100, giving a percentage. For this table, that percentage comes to 104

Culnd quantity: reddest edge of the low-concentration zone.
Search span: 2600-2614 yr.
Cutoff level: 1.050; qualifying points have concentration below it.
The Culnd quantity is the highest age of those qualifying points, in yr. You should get 2613 yr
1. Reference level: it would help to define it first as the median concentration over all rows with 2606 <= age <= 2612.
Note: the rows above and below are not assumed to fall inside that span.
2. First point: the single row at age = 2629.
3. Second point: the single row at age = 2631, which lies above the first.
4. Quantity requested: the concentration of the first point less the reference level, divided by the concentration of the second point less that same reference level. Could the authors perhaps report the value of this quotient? 1.1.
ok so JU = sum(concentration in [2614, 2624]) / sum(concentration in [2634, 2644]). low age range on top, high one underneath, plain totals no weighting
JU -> 1.00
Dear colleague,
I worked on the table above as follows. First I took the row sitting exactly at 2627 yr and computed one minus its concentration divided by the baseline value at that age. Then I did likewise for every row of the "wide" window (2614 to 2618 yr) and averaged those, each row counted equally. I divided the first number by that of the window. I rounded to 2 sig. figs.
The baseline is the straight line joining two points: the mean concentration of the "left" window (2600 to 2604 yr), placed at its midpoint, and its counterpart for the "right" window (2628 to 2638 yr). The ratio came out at -1.3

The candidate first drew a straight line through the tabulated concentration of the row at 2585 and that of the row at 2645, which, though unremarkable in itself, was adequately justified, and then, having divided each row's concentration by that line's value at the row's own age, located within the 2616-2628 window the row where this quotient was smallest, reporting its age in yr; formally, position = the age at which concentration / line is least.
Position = 2617 yr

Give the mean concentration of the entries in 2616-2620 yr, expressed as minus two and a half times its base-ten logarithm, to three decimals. -0.044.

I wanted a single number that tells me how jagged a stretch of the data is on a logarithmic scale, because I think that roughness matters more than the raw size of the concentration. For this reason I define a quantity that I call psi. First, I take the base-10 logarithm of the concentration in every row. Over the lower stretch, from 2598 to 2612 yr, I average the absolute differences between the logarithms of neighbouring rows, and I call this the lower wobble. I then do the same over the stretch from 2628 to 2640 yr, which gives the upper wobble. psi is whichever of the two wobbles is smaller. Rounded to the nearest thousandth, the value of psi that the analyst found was 0.010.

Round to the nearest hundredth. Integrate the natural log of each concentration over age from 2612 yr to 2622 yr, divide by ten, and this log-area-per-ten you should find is 0.03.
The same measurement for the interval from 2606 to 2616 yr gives 0.00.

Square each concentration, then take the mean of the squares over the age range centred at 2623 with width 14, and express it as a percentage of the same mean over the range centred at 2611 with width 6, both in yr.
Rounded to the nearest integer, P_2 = 118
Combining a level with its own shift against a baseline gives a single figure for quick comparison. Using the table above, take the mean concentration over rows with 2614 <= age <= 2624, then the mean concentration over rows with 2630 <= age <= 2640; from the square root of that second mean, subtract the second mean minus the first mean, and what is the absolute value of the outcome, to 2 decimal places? 1.02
